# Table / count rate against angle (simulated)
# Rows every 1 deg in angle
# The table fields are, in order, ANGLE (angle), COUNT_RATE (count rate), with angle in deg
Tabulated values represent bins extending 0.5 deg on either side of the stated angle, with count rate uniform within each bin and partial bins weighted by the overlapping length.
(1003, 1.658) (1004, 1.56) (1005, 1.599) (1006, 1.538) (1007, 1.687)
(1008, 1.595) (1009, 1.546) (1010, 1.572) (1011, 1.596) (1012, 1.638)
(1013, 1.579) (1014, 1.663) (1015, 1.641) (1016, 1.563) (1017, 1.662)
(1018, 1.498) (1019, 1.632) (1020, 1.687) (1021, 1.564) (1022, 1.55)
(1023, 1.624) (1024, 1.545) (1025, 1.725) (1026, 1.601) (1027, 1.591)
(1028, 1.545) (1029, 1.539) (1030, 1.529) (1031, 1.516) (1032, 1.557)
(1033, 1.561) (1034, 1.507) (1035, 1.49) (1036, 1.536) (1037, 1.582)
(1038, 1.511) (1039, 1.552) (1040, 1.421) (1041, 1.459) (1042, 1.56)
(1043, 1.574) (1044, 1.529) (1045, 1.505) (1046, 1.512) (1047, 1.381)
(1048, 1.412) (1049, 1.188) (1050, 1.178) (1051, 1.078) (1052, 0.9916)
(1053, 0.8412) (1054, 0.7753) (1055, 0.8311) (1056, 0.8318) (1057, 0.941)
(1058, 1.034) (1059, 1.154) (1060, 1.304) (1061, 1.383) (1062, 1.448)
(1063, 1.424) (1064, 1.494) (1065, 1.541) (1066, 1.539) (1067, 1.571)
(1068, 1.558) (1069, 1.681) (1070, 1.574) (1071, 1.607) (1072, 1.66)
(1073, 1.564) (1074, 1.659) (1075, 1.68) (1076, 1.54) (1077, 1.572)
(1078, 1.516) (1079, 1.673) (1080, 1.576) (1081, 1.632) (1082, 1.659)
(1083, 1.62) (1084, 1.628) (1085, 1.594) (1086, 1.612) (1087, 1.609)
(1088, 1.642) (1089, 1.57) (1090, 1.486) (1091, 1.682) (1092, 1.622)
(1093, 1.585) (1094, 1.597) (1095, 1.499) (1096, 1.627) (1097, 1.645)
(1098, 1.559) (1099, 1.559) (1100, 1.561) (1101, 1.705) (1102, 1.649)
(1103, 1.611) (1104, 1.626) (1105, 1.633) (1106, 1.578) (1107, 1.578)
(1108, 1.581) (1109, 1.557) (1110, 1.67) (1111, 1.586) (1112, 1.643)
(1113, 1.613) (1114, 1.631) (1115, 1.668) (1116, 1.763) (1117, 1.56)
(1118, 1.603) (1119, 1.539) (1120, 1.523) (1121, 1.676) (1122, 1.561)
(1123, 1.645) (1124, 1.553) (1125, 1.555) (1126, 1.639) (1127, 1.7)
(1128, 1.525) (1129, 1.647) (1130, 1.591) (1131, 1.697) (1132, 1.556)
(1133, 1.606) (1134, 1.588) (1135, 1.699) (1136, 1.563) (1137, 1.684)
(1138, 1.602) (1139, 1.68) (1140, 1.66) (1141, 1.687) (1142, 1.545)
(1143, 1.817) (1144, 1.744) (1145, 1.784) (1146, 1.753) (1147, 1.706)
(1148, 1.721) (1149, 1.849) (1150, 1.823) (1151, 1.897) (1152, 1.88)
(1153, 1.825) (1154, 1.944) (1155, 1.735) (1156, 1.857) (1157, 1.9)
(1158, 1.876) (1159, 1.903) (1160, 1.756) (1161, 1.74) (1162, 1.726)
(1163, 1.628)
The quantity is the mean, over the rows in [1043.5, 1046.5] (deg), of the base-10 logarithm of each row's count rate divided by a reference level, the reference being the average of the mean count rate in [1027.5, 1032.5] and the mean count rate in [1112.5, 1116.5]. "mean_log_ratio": -0.024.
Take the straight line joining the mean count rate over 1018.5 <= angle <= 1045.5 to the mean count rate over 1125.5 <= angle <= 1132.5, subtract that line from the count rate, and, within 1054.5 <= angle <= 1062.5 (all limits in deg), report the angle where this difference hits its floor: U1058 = 1055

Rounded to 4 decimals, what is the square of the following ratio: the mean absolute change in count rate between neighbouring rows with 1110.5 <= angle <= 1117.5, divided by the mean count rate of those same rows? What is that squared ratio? 0.0020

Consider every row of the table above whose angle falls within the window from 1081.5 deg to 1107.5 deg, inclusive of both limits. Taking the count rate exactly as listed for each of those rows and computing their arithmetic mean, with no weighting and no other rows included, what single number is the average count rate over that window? 1.61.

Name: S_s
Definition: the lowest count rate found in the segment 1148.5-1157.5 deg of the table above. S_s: 1.735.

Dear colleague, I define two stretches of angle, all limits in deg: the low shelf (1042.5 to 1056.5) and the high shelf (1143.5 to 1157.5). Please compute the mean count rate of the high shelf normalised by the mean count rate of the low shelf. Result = 1.5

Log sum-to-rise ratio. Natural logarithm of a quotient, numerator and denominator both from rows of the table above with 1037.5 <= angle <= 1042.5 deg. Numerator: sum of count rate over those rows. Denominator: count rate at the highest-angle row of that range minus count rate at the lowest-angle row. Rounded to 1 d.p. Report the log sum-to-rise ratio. 5.0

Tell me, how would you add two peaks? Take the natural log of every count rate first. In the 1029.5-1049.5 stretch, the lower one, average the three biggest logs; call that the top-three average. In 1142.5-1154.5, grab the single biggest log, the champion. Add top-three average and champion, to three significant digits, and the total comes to 1.12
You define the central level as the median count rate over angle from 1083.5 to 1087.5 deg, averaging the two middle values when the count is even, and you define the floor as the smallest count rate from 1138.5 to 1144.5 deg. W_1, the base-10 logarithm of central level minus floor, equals -1.2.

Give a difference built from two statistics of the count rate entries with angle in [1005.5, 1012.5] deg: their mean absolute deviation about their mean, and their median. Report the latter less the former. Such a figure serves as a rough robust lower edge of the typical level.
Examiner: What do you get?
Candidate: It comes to 1.56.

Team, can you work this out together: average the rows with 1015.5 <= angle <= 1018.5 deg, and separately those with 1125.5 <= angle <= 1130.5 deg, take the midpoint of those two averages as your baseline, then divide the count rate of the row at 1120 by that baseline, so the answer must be 0.953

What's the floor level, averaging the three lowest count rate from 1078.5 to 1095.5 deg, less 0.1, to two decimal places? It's 1.42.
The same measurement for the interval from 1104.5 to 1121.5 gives 1.44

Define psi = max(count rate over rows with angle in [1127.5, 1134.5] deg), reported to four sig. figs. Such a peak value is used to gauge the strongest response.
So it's 1.697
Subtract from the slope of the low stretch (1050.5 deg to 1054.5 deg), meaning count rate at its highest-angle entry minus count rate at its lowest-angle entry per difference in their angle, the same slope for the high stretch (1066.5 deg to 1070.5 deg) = -0.10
